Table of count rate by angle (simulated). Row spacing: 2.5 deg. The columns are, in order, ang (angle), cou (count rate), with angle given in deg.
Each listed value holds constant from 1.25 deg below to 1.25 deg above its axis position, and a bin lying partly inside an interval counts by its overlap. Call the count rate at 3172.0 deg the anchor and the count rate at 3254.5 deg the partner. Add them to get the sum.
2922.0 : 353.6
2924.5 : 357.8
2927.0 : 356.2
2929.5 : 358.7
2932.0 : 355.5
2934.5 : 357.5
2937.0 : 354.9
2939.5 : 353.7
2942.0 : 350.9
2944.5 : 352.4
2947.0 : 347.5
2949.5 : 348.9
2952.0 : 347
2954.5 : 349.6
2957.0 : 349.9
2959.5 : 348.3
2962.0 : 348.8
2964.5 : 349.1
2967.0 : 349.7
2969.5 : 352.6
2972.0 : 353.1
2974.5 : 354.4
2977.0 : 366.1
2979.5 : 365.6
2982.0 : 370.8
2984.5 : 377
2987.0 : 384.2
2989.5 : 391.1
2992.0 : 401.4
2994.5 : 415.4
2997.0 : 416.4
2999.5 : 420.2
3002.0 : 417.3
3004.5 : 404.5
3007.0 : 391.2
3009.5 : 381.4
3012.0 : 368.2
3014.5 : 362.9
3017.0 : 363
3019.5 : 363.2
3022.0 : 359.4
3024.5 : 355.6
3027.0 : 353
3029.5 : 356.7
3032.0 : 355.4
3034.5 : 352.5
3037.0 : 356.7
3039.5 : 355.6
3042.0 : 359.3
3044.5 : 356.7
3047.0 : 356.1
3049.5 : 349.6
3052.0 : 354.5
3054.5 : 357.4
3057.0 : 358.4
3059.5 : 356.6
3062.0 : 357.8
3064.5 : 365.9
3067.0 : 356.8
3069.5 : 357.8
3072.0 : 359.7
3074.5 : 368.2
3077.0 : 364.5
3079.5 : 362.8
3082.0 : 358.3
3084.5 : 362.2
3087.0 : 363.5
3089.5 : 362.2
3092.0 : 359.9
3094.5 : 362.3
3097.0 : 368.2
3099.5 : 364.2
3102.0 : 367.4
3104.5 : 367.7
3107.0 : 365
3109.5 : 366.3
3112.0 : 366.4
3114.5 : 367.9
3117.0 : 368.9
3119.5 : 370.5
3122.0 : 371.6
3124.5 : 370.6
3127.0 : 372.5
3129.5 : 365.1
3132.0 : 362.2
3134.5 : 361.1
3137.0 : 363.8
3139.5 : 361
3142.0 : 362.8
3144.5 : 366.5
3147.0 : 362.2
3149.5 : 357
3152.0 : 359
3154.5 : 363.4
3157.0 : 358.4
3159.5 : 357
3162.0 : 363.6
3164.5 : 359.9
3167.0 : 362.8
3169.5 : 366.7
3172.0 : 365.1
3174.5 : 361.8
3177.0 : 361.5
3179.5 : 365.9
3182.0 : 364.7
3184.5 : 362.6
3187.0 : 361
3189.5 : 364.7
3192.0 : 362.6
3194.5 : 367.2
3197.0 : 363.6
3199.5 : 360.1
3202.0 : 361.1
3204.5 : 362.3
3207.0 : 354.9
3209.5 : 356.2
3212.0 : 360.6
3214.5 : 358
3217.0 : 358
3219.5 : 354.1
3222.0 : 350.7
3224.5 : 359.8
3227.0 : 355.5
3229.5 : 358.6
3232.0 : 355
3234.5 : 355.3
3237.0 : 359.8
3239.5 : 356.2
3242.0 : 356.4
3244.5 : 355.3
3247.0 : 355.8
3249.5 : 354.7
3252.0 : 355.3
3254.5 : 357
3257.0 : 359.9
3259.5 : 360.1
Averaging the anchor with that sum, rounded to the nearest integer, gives 544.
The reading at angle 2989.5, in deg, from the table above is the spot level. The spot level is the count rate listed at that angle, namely 391.1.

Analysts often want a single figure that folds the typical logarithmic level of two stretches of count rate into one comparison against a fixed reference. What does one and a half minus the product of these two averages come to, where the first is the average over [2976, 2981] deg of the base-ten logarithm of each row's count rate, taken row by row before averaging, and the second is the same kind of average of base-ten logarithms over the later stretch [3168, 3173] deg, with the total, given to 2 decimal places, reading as -5.07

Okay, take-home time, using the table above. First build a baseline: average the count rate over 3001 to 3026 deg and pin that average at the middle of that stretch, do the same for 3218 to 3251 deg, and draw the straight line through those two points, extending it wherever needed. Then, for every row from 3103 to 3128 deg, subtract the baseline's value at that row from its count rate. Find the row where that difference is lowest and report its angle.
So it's 3107.0 deg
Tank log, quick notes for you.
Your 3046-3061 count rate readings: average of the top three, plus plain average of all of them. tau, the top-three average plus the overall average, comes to 713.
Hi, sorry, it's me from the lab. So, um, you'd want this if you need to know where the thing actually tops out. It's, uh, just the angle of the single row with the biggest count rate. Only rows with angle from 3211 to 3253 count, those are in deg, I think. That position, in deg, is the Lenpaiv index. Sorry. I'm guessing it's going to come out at 3212.0 deg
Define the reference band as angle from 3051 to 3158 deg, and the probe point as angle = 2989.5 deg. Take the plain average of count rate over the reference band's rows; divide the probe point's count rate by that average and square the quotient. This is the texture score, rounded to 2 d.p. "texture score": 1.16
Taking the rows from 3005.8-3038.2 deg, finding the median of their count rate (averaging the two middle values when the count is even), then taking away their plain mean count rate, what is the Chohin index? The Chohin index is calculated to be -3.6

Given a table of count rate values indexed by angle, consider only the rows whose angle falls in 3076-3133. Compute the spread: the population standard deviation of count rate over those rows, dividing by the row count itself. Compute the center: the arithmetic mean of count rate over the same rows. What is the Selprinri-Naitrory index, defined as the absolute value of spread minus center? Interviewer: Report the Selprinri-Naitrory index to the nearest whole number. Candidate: 362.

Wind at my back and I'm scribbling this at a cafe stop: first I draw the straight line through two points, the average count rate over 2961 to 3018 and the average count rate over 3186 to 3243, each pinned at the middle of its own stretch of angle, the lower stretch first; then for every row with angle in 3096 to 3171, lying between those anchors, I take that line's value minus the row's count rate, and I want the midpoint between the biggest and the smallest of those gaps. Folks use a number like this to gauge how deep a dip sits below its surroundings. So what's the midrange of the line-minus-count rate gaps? 1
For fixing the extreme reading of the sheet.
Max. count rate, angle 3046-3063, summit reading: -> 358.4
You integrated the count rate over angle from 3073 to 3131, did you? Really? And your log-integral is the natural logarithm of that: 10.0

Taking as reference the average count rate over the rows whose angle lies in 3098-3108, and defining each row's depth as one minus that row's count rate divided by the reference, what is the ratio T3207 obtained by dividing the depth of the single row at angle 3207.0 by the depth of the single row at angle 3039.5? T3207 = 1.1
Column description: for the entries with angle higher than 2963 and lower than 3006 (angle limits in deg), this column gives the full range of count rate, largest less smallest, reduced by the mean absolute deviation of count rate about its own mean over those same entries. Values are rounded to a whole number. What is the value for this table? 48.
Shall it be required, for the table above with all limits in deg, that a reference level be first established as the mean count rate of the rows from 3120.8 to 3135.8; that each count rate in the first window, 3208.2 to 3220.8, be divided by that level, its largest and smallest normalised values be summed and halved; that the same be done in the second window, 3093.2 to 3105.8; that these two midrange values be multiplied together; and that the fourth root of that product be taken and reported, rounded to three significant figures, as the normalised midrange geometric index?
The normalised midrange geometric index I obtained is 0.992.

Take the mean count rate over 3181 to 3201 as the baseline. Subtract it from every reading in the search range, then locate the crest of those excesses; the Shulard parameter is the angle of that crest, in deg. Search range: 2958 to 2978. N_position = 2977.0 deg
